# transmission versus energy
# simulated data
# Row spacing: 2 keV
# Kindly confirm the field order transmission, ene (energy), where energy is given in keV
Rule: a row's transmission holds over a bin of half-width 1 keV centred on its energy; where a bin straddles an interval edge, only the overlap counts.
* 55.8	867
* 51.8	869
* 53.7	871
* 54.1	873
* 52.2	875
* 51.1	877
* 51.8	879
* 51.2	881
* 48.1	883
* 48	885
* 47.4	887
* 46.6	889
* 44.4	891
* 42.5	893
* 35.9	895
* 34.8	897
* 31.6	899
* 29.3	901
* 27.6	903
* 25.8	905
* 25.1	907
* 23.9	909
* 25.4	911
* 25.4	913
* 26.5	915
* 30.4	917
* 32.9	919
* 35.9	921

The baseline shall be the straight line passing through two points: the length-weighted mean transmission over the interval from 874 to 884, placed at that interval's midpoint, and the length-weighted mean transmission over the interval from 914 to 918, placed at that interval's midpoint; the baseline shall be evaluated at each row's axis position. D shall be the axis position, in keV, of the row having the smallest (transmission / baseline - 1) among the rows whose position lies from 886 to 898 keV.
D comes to 897 keV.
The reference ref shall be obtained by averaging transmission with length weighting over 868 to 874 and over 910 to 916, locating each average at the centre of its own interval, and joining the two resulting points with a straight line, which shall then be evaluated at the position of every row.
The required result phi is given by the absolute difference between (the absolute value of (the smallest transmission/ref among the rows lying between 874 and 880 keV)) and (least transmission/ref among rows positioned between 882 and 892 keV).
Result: 0.028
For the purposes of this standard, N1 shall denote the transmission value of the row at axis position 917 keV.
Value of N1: 30.4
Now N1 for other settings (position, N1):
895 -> 35.9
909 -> 23.9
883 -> 48.1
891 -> 44.4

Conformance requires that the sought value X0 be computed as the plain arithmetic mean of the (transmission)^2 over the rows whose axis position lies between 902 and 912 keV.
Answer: 655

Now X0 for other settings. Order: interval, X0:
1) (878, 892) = 2330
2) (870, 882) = 2742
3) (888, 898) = 1690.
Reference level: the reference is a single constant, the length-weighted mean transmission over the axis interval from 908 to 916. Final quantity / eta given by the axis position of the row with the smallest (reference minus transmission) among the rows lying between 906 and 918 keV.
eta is 917 keV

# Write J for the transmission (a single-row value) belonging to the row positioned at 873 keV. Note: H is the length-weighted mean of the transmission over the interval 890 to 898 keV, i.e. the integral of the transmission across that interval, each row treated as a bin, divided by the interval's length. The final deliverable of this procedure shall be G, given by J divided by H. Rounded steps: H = 39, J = 54.1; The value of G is 1.37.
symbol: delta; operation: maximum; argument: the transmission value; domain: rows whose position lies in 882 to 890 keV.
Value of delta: 48.1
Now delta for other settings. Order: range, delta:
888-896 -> 46.6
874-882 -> 52.2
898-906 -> 31.6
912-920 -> 32.9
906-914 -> 25.4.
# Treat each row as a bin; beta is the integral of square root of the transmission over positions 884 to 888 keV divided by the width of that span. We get 6.9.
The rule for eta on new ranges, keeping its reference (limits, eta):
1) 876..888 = 879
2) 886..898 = 887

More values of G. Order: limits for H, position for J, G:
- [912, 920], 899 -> 1.10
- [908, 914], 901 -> 1.18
